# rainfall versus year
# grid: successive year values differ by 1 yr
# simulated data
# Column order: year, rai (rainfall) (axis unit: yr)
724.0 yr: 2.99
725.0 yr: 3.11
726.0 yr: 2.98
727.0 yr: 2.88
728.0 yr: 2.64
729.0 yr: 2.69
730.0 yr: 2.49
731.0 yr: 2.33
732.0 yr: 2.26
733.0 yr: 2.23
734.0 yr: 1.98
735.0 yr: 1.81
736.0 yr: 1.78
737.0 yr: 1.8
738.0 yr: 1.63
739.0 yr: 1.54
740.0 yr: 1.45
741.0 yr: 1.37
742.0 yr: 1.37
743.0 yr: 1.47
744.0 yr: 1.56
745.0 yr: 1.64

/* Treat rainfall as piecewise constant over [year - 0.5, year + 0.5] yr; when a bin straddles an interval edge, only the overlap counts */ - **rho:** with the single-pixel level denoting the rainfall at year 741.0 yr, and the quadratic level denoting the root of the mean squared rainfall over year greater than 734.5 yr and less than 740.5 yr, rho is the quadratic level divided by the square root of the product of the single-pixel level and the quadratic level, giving 1.11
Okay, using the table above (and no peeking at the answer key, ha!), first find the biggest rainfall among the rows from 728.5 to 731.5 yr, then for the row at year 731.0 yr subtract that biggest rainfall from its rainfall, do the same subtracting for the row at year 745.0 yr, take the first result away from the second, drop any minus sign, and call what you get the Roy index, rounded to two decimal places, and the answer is 0.69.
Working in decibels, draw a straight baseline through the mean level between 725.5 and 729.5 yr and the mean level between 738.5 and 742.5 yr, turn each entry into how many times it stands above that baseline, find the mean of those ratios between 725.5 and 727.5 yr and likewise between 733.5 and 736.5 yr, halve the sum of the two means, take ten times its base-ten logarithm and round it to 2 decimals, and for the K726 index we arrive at -0.15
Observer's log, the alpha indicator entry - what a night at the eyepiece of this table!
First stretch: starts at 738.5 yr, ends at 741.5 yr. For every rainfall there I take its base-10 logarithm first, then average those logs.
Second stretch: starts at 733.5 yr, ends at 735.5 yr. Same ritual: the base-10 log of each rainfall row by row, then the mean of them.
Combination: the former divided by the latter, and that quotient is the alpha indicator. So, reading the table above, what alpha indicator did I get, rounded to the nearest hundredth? 0.58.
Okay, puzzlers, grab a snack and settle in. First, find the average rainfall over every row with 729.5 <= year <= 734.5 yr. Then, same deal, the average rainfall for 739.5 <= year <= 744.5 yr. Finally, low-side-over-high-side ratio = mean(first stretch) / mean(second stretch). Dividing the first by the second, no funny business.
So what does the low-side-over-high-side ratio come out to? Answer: 1.56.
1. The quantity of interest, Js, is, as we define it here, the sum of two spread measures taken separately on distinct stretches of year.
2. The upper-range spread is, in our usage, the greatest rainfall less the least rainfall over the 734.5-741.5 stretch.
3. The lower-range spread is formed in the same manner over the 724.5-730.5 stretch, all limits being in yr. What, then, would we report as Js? 1.06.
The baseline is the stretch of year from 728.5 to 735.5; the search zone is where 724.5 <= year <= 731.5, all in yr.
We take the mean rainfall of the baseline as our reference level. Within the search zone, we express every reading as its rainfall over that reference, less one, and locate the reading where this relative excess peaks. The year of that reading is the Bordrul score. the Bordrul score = 725.0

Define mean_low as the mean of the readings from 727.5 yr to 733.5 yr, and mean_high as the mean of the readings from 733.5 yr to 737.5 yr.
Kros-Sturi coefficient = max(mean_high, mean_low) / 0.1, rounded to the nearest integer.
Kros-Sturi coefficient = 24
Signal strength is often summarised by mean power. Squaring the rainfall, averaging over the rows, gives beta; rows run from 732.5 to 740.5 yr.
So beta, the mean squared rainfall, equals 3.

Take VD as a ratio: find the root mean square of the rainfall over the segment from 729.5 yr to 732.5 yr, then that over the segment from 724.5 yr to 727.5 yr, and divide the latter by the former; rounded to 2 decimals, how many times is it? 1.27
